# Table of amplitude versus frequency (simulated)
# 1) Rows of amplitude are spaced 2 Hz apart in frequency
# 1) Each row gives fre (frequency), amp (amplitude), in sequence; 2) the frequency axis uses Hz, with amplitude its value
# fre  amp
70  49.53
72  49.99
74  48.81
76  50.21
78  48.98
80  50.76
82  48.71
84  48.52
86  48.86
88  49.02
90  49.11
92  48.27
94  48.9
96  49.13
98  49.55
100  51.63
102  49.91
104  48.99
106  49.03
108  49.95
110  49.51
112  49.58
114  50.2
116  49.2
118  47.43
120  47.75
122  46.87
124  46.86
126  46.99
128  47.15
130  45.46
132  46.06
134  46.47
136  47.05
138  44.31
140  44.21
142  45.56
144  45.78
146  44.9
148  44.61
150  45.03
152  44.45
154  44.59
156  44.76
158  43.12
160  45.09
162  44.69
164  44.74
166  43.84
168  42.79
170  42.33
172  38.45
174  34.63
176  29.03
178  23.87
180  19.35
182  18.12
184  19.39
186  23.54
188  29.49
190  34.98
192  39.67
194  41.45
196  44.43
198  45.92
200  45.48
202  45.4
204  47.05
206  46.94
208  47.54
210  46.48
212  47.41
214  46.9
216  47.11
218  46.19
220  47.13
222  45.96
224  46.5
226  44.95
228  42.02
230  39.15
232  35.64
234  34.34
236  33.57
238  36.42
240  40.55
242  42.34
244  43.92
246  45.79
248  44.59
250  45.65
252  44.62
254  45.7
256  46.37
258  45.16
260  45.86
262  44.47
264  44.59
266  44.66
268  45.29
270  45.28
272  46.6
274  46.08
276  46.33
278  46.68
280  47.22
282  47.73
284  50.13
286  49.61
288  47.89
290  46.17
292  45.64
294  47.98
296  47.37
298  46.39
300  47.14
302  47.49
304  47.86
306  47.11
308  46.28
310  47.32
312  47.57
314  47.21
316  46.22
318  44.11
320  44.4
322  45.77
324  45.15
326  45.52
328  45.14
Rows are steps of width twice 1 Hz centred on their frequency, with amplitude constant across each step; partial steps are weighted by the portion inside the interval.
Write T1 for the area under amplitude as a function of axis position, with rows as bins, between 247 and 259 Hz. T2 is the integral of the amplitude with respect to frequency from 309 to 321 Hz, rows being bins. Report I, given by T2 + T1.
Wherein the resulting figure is 1098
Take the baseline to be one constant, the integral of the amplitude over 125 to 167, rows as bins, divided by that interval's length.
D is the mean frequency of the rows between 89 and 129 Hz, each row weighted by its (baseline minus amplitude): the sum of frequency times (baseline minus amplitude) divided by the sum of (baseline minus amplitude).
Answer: 106.6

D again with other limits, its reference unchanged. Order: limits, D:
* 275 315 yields 294.3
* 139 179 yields 173.4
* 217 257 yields 235.7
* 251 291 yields 282.1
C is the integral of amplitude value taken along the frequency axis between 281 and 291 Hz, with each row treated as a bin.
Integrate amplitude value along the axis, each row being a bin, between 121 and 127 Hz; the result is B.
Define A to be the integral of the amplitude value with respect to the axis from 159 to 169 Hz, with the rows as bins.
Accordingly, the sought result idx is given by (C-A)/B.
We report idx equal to 0.1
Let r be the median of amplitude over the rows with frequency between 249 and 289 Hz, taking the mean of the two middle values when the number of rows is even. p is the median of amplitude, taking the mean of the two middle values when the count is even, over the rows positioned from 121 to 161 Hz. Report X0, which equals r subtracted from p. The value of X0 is -1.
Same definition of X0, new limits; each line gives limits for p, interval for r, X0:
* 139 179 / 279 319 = -3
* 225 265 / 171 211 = 5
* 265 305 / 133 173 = 2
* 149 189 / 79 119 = -7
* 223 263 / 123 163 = -1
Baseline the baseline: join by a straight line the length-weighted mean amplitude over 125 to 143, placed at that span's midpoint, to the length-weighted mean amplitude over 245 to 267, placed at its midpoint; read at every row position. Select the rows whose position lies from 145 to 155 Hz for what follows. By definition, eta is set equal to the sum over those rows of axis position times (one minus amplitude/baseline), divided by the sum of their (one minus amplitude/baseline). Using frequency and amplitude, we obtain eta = 150.2 Hz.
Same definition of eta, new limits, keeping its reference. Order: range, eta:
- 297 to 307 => 302.4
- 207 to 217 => 211.9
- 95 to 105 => 100.0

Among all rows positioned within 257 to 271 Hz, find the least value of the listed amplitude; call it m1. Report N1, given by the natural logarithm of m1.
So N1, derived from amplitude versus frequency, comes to 3.79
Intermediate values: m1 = 44.47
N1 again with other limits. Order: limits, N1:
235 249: 3.51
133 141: 3.79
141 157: 3.79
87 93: 3.88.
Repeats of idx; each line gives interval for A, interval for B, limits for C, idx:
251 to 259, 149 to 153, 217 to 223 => -0.5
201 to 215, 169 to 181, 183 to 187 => -1.5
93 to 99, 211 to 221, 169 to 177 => 0.0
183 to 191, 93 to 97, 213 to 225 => 1.8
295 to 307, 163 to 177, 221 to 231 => -0.2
